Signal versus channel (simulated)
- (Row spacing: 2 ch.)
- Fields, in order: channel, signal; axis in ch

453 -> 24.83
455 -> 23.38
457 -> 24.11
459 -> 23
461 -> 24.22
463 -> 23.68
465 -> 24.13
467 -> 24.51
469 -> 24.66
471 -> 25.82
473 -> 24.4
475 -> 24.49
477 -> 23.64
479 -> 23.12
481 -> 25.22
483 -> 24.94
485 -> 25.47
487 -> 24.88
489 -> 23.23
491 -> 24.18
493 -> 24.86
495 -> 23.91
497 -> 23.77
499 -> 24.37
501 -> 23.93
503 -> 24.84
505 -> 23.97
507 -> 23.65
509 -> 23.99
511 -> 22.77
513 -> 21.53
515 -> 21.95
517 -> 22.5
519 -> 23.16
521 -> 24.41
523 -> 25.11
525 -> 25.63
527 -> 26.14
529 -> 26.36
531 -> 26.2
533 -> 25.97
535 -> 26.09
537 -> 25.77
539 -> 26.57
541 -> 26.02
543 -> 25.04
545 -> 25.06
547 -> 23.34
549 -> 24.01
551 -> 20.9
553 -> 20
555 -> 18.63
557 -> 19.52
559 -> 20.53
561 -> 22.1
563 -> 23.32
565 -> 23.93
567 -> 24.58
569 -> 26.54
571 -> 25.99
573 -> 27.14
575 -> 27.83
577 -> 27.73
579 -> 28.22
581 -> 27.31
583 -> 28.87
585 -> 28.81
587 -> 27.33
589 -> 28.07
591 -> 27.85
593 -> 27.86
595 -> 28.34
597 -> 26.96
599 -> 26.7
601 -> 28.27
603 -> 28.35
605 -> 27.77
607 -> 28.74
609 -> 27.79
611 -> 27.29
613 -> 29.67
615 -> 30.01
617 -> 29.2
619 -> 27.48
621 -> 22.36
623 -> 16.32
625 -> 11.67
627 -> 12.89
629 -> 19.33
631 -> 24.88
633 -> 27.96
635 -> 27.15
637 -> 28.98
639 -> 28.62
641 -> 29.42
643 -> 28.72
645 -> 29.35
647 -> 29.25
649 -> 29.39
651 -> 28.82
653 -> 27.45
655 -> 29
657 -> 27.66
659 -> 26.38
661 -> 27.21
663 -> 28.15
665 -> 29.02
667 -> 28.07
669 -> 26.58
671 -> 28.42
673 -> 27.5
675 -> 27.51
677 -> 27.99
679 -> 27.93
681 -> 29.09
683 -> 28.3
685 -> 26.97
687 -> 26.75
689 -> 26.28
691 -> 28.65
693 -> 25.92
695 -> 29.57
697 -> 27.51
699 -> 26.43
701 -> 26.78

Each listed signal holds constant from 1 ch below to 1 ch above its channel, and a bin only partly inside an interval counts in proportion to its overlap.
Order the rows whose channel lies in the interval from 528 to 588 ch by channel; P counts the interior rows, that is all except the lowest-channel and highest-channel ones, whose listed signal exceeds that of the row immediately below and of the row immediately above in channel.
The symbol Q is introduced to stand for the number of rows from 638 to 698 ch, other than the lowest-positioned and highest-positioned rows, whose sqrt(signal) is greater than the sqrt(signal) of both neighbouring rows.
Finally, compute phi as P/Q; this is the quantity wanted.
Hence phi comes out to 0.80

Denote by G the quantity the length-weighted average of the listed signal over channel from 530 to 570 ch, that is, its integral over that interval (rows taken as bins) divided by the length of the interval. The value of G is 23.7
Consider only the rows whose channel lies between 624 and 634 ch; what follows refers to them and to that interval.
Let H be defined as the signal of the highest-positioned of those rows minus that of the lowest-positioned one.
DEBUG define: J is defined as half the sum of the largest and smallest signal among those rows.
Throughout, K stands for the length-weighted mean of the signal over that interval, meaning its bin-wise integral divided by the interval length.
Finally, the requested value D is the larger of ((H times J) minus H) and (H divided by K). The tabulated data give 306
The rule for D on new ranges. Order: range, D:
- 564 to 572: 50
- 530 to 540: 9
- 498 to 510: 0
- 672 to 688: 0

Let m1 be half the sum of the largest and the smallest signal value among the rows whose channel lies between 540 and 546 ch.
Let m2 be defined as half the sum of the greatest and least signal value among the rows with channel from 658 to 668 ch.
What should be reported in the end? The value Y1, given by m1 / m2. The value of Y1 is 0.922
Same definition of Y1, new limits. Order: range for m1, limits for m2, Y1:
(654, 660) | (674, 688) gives 0.992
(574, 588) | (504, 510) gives 1.179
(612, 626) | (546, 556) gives 0.977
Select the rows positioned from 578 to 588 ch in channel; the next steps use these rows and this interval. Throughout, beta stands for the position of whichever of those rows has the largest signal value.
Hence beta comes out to 583 ch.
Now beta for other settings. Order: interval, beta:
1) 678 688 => 681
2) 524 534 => 529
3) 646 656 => 649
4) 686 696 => 695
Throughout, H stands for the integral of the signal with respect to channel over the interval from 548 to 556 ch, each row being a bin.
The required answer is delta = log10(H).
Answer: 2.22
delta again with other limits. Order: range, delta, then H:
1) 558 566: 2.25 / 180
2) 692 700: 2.34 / 219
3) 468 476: 2.30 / 199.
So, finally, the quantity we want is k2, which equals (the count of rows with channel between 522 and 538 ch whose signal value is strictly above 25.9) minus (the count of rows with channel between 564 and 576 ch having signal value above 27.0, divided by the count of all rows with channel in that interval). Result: 4.7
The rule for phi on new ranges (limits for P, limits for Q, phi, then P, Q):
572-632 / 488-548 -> 1.00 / 8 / 8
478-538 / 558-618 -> 0.89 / 8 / 9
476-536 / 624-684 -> 0.70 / 7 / 10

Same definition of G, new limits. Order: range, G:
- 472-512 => 24.2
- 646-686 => 28.0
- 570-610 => 27.8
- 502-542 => 24.6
